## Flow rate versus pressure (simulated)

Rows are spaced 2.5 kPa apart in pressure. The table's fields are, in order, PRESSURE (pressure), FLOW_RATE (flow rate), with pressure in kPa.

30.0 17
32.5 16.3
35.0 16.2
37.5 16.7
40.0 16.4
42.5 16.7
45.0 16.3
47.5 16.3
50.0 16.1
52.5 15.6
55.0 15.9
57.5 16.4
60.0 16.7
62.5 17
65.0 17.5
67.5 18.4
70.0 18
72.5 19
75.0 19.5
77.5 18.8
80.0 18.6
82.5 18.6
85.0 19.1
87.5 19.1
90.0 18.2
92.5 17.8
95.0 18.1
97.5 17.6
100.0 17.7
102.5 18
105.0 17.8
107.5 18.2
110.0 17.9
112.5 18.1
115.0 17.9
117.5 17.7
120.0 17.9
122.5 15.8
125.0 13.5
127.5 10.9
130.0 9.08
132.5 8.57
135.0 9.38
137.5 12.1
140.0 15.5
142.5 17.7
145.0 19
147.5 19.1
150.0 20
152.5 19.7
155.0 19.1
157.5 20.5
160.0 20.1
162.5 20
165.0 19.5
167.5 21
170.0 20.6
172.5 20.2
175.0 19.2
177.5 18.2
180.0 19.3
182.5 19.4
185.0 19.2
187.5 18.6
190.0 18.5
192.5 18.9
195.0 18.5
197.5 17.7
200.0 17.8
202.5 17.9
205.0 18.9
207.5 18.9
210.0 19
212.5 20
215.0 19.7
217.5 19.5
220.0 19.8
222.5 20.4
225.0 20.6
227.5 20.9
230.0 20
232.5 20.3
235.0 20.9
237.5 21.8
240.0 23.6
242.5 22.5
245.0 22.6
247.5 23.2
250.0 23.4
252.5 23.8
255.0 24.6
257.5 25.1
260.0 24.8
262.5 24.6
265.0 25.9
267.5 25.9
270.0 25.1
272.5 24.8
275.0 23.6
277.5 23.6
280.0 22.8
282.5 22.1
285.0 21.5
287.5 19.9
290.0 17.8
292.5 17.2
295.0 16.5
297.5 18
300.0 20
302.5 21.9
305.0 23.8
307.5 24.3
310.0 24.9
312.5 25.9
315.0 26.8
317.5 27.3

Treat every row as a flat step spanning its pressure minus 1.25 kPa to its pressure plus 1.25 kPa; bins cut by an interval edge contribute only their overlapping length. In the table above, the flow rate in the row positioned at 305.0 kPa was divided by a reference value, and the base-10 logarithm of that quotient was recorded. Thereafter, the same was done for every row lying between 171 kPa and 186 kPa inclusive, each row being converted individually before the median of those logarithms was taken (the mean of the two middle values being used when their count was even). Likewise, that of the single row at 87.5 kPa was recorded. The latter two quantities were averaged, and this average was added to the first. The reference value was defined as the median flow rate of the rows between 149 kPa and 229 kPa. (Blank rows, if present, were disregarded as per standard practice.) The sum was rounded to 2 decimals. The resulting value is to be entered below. 0.08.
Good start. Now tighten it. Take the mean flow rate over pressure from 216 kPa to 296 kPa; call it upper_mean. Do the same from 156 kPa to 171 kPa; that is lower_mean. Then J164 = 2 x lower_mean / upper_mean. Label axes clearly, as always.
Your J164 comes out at 1.83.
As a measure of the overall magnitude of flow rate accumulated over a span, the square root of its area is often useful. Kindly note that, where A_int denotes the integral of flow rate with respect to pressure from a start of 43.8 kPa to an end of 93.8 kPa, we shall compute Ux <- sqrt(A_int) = 29.7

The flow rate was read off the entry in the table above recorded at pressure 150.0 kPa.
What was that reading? 20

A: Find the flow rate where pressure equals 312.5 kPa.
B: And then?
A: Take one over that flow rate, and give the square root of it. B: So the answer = 0.196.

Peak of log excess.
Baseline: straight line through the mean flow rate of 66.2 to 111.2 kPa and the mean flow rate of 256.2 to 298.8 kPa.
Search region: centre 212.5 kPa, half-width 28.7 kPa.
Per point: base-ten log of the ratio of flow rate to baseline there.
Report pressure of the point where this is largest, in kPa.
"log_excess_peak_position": 240.0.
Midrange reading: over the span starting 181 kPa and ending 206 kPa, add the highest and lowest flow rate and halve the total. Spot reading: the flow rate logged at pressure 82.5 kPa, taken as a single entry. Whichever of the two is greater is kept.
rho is 18.6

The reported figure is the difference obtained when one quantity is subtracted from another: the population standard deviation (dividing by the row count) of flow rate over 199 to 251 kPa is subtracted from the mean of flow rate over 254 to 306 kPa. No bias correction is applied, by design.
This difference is 20.7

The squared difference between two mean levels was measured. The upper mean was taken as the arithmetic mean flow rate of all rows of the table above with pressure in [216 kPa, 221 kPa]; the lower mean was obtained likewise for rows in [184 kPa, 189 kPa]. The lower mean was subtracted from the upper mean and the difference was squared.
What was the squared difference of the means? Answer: 1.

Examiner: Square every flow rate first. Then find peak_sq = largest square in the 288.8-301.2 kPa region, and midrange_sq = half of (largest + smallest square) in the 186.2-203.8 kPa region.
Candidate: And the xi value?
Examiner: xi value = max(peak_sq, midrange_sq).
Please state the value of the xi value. 400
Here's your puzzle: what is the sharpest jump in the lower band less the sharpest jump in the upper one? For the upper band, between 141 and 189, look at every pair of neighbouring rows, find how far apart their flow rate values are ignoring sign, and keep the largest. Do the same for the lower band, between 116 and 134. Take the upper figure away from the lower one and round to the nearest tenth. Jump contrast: 1.1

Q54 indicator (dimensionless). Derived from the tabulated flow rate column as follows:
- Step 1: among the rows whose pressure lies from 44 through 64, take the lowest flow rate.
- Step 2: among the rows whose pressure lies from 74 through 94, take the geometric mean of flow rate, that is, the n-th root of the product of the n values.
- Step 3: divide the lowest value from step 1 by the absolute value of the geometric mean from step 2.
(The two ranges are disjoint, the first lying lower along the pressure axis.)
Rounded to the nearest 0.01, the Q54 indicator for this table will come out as 0.83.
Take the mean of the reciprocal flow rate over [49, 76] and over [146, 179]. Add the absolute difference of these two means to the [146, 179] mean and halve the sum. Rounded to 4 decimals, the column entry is 0.0291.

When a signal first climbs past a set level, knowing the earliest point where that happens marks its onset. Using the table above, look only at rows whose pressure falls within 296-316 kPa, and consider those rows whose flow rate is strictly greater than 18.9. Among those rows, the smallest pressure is 300.0 kPa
